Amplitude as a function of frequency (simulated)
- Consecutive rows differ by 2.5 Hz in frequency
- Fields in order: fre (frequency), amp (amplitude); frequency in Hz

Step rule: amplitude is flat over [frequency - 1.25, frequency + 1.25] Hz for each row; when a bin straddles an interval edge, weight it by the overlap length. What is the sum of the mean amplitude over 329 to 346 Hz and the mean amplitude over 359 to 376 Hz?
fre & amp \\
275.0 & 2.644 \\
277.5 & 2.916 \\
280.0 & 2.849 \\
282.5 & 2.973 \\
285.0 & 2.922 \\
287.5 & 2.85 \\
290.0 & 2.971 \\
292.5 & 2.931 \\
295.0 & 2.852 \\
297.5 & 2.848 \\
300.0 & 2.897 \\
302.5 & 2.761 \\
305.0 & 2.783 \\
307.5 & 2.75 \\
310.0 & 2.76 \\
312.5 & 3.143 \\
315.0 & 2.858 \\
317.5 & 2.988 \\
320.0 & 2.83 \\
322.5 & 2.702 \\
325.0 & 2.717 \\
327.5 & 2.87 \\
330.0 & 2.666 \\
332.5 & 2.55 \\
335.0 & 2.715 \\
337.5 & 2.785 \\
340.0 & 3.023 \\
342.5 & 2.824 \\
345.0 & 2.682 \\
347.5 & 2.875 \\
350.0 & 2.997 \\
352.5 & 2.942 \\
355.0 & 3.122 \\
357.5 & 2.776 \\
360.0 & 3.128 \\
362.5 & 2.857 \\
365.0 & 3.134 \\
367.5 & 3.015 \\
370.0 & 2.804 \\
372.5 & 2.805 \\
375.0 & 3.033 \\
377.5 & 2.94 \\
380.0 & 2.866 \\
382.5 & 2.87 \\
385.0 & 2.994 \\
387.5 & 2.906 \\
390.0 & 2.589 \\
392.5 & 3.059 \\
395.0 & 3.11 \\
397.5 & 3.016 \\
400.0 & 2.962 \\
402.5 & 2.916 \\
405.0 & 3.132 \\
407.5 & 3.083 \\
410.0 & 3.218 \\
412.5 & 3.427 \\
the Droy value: 5.72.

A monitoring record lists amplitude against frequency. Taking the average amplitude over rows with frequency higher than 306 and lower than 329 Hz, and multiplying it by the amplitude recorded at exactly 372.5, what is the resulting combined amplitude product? 7.98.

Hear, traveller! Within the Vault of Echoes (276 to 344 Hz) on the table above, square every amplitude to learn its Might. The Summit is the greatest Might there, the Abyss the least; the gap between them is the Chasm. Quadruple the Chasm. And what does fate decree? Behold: 14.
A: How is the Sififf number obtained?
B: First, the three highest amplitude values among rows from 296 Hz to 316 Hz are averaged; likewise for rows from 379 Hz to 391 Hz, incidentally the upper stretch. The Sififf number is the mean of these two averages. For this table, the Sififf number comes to 2.94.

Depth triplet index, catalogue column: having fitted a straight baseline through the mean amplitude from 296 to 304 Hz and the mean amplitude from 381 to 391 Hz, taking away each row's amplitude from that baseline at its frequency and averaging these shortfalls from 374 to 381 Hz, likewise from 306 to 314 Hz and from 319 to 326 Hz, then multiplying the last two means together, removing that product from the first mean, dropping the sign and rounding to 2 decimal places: 0.10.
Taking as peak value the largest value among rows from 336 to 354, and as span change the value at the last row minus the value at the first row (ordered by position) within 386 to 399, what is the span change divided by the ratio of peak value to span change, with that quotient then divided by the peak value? 0.0013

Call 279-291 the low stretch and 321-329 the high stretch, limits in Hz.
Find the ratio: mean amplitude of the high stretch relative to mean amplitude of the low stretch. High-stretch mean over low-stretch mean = 0.95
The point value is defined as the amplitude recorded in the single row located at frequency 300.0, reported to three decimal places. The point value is 2.897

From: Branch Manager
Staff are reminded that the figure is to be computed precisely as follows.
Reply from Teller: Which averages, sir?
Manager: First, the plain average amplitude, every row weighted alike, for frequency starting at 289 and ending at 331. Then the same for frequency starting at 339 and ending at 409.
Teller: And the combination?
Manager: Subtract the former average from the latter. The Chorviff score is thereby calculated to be 0.10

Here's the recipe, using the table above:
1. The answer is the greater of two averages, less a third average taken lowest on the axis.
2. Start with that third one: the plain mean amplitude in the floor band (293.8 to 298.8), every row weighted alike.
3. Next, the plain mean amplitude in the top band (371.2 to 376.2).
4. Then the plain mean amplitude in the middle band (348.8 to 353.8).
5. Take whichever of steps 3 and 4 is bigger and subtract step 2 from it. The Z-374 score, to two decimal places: 0.12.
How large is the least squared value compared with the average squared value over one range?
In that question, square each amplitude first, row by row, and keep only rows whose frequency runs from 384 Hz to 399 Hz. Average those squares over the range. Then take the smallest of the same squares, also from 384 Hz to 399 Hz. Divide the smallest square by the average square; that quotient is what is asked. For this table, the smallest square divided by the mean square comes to 0.770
